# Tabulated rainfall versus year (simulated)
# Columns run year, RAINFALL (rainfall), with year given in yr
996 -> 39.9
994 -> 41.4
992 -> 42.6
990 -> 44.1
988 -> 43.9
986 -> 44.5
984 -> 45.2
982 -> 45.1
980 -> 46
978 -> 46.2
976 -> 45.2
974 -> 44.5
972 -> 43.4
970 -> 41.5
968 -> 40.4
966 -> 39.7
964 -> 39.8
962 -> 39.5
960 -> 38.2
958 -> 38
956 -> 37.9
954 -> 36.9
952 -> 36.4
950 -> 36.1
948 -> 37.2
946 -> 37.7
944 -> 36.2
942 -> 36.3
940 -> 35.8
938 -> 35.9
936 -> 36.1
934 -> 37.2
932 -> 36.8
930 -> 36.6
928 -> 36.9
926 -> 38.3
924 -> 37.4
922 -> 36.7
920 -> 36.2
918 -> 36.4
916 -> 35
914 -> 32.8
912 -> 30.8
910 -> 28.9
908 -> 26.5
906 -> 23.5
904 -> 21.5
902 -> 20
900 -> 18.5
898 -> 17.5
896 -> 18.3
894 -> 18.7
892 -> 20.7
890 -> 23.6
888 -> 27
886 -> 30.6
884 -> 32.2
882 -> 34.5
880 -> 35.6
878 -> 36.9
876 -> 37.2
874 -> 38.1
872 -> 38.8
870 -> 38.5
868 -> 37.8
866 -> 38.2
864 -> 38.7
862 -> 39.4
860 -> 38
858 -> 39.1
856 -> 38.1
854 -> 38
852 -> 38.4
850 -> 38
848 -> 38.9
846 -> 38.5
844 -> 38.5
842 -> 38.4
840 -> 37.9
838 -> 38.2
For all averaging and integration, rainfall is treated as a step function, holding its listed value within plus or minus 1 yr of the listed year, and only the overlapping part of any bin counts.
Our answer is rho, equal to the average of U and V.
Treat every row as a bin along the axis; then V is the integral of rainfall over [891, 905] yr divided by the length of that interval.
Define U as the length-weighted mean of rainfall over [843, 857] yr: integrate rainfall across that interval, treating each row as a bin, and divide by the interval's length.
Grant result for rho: 28.8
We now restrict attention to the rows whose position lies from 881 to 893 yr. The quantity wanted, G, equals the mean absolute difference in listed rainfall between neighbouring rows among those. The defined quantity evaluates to 2.8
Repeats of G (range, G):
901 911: 2.2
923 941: 0.6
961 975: 0.9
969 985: 0.8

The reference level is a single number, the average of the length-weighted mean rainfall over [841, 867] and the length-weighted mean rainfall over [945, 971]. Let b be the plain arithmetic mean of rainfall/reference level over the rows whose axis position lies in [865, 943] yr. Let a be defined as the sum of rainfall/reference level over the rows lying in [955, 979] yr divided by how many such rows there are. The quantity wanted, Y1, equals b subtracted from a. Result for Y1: 0.25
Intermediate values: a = 1.07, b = 0.83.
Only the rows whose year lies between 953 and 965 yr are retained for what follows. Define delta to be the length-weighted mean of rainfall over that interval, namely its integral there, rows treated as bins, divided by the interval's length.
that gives 38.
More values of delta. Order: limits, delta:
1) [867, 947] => 32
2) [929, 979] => 39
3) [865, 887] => 36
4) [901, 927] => 31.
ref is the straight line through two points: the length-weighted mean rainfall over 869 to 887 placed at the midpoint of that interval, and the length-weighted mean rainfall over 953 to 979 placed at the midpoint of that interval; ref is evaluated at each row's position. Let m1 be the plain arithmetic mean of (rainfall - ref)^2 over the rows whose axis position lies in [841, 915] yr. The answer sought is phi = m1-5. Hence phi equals 82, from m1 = 87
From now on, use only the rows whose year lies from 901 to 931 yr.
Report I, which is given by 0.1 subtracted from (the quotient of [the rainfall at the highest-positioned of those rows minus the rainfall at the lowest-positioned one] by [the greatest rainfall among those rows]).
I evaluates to 0.33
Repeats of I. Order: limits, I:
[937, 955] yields -0.07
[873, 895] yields -0.61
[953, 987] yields 0.06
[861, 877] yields -0.16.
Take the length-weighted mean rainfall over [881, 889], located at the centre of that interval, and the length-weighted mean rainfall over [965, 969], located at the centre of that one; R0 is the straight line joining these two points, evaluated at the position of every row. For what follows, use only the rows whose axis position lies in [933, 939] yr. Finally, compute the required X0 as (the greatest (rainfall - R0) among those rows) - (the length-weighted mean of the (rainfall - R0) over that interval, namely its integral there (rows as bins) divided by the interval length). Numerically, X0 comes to 1.02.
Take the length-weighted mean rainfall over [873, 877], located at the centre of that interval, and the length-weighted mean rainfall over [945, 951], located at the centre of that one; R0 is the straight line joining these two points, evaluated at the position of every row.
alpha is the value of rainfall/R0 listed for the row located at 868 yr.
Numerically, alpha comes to 1.00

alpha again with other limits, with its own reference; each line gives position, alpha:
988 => 1.20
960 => 1.04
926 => 1.03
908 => 0.71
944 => 0.98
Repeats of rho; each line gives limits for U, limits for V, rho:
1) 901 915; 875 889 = 29.9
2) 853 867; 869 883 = 37.8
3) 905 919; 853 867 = 34.5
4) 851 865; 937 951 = 37.5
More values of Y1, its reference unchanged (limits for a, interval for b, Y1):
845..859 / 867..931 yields 0.20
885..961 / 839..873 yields -0.17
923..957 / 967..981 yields -0.18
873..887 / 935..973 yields -0.08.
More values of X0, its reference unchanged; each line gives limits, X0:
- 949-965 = 1.18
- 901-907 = 1.61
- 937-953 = 1.14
